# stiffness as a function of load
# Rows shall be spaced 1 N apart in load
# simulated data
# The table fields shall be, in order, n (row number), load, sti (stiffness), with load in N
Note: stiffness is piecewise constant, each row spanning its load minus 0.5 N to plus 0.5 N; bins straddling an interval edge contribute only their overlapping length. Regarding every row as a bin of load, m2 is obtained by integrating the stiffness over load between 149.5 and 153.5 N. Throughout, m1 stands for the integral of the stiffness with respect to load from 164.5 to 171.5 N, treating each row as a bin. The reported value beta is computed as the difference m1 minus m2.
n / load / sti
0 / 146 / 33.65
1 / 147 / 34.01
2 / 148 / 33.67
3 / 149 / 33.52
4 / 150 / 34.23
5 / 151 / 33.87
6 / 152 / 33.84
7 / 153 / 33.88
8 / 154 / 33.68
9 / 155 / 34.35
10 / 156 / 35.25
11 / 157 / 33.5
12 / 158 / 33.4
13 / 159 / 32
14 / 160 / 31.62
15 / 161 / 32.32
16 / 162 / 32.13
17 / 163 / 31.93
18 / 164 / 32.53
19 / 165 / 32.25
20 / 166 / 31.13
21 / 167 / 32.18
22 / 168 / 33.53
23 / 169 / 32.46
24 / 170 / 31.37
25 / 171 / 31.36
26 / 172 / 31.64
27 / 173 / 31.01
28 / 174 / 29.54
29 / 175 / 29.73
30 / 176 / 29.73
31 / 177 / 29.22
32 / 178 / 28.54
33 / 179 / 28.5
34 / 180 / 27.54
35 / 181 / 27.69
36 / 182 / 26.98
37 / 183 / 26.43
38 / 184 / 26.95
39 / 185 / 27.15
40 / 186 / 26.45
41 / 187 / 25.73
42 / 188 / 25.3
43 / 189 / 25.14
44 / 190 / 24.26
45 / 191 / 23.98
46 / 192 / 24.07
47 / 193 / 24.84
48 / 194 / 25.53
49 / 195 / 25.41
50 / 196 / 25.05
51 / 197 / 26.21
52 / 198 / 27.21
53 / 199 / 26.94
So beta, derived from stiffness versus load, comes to 88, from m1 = 224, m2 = 136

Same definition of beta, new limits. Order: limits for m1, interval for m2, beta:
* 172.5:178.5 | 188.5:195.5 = 5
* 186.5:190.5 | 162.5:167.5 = -60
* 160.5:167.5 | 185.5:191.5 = 74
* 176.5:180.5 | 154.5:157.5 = 11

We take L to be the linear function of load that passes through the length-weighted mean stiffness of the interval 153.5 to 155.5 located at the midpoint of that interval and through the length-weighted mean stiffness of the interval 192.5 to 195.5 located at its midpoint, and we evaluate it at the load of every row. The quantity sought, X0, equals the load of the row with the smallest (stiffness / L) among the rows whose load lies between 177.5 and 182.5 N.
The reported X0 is 182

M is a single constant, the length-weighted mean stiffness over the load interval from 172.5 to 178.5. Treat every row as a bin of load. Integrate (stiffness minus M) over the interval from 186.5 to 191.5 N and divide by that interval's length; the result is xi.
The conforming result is -4.7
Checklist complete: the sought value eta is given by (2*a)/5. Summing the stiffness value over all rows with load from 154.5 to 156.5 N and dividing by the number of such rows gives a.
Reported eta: 13.9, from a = 35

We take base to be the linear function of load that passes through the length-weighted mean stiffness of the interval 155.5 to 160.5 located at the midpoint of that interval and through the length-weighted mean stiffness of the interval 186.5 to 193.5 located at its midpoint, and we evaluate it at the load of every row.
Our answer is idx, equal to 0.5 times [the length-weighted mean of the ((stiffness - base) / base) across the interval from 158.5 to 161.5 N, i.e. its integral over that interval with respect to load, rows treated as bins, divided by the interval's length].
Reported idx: -0.010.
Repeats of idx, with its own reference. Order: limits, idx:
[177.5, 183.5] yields 0.007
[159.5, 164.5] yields 0.000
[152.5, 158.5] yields 0.003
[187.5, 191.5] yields -0.005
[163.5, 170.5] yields 0.023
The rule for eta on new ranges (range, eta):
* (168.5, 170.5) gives 12.8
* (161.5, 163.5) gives 12.8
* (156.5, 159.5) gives 13.2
